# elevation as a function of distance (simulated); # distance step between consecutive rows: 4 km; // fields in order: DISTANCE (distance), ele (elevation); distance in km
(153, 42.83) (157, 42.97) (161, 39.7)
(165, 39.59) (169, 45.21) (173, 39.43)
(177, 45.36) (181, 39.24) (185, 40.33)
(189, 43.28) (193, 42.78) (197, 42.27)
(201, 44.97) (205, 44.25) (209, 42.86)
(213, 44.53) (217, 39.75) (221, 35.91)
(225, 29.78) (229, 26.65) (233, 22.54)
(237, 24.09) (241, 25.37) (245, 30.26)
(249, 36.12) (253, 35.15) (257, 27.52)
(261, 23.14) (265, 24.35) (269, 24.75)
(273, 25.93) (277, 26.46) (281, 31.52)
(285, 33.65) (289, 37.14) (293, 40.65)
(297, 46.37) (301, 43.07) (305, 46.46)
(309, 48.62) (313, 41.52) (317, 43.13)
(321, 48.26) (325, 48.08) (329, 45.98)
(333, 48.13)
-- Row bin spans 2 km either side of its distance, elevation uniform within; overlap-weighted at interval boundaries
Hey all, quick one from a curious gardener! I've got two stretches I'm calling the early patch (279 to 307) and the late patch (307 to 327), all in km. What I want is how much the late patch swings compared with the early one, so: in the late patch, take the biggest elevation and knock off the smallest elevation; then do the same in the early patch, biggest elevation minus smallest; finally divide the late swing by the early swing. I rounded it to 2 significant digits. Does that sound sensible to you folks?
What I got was 0.48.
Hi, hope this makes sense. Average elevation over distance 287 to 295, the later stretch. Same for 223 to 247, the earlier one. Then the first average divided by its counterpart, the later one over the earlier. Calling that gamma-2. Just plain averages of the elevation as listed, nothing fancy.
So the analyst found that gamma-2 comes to 1.5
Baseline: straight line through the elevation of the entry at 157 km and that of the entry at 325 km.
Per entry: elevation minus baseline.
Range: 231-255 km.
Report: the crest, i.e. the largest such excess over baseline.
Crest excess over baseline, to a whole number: -10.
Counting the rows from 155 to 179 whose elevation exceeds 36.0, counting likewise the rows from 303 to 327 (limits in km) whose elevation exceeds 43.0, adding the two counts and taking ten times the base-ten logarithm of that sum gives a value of 10.4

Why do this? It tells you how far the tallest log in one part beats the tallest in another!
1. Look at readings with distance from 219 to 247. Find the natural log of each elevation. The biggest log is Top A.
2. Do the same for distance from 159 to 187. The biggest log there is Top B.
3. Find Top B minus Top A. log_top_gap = 0.23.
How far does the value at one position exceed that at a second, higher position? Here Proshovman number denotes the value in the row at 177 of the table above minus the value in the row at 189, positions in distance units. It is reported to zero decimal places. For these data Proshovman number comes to 2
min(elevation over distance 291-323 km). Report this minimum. 40.65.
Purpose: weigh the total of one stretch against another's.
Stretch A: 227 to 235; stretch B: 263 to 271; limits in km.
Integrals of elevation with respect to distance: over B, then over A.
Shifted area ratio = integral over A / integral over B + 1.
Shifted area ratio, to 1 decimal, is 2.0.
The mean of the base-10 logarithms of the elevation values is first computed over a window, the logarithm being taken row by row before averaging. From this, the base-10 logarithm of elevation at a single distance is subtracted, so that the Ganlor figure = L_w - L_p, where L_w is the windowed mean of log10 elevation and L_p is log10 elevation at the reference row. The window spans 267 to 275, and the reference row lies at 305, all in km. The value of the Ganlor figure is -0.26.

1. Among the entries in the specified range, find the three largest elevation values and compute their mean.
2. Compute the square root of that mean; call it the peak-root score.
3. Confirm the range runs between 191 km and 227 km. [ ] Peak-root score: 6.68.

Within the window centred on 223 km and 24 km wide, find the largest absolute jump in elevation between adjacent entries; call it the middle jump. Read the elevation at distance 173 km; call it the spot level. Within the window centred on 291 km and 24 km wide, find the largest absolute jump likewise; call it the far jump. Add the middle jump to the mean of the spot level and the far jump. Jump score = 28.7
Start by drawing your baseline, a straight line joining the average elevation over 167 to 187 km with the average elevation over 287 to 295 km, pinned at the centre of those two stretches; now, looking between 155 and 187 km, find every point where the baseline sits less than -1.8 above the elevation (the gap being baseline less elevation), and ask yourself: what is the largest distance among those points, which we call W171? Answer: 177 km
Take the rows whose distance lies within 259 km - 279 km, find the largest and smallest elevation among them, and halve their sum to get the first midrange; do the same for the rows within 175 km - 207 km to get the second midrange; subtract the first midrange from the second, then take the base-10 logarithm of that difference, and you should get 1.2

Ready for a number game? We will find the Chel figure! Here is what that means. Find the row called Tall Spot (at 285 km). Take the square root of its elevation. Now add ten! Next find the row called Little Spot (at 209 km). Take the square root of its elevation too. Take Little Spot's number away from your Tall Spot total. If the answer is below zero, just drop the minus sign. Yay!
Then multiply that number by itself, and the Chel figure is 86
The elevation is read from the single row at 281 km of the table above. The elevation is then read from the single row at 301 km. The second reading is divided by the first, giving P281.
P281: 1.37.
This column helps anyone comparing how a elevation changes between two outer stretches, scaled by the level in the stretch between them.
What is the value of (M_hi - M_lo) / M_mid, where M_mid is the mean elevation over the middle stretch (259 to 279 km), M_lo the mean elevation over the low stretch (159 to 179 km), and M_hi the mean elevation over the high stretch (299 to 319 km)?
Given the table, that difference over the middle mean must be 0.1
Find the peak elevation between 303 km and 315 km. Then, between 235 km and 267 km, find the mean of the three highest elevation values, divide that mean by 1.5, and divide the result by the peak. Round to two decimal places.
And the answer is 0.46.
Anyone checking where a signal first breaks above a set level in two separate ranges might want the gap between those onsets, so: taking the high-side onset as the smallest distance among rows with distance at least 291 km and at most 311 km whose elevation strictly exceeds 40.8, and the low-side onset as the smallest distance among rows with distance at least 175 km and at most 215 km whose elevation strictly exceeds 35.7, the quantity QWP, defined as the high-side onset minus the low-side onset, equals 120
